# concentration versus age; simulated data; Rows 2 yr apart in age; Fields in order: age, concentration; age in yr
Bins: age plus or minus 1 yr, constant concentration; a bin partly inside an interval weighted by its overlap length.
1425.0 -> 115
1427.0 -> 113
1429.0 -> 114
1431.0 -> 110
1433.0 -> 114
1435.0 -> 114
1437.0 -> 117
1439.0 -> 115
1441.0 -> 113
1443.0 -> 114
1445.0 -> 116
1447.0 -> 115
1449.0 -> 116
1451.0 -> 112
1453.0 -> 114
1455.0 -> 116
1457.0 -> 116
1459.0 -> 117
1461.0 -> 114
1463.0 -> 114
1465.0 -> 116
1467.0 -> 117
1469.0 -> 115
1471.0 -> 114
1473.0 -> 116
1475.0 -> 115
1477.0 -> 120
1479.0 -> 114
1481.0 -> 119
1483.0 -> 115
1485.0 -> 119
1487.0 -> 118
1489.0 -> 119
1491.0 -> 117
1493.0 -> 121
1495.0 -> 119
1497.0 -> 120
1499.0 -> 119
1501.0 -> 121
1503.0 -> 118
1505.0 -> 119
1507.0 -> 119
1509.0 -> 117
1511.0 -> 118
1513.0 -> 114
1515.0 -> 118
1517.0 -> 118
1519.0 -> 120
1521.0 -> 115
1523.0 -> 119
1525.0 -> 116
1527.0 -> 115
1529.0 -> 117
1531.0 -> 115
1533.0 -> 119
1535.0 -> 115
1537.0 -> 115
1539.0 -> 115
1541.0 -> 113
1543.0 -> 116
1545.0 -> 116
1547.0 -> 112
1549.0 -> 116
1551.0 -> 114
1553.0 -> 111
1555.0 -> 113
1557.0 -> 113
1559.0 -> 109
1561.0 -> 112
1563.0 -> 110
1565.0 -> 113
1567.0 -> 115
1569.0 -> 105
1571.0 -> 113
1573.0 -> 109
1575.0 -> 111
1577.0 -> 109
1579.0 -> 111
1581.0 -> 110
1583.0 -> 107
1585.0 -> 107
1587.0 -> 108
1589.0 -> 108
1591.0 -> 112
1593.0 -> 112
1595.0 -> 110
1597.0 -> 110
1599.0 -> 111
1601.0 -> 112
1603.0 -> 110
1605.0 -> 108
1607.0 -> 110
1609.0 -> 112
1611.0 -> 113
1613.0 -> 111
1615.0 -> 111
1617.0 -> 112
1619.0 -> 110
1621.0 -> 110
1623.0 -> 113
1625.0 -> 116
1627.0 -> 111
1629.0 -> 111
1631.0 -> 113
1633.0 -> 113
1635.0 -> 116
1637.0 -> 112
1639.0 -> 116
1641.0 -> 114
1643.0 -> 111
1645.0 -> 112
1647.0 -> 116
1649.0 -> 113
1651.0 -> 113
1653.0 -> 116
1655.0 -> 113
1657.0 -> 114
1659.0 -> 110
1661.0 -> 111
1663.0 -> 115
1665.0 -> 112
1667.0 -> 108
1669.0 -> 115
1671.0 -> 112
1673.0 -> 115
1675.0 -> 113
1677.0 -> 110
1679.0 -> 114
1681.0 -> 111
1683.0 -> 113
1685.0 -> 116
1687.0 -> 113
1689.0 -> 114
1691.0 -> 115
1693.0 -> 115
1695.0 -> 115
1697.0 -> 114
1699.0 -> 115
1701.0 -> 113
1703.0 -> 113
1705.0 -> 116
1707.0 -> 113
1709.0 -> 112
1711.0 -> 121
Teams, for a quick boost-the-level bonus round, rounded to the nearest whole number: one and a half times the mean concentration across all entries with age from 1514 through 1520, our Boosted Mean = 178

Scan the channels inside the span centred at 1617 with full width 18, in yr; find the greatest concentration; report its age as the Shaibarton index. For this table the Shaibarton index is 1625.0 yr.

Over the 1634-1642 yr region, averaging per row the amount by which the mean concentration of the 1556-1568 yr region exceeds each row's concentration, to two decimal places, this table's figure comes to -2.50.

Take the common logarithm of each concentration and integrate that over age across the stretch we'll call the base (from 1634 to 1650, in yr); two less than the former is 31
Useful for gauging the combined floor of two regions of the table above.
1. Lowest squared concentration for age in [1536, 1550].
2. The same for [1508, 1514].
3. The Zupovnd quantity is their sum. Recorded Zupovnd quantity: 25540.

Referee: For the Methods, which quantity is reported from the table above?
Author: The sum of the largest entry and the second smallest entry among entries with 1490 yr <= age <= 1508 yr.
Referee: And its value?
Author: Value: 239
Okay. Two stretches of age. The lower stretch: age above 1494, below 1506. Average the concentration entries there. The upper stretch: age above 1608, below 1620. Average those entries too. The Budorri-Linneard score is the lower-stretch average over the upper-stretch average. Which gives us 1.07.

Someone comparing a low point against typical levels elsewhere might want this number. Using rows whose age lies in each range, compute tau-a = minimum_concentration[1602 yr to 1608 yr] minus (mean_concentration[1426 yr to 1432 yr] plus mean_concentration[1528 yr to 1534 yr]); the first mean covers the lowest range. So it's -121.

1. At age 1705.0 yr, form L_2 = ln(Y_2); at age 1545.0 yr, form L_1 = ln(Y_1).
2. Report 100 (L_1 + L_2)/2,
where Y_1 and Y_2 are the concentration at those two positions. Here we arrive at 475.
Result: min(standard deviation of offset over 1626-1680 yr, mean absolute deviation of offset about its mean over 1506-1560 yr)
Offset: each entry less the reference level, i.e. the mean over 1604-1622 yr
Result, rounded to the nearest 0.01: 2.05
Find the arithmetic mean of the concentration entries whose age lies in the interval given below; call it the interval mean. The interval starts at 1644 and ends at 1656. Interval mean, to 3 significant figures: 114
